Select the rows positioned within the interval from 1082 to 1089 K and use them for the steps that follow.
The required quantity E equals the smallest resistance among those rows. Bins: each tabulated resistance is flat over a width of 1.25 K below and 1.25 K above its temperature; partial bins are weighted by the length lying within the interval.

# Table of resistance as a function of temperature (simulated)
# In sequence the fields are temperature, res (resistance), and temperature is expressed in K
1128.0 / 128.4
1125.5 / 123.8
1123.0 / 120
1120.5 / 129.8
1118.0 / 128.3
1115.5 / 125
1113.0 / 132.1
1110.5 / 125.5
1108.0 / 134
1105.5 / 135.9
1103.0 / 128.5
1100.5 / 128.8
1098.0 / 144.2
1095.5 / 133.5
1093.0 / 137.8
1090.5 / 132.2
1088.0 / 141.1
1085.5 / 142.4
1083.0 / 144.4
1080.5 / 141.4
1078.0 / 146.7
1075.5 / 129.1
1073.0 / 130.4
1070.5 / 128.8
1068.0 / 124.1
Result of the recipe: 141.1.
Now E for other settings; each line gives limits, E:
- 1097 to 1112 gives 125.5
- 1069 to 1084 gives 128.8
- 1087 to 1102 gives 128.8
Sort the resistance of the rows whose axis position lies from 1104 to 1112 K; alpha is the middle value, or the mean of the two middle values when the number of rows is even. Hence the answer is 134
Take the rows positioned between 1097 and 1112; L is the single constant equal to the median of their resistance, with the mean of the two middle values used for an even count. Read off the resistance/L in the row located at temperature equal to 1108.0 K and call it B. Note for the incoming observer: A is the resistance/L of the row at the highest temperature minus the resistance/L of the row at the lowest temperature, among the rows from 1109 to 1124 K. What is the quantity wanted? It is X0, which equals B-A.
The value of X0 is 1.06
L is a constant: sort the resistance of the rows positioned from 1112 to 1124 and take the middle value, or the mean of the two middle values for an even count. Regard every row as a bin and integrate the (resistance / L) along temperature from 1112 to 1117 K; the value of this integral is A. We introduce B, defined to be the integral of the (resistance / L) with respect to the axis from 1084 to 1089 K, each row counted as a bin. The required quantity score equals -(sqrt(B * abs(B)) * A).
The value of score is -27.7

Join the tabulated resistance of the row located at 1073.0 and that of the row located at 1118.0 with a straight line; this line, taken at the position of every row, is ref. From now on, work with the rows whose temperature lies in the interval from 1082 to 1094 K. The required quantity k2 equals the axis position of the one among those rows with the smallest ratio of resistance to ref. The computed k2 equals 1090.5 K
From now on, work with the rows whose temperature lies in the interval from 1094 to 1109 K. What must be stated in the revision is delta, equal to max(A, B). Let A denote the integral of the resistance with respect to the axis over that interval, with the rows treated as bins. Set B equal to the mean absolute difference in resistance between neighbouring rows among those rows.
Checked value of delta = 2013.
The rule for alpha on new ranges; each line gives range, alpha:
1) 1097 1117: 130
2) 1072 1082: 136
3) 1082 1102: 139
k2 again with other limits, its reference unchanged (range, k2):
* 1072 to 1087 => 1075.5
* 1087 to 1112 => 1110.5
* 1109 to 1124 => 1123.0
